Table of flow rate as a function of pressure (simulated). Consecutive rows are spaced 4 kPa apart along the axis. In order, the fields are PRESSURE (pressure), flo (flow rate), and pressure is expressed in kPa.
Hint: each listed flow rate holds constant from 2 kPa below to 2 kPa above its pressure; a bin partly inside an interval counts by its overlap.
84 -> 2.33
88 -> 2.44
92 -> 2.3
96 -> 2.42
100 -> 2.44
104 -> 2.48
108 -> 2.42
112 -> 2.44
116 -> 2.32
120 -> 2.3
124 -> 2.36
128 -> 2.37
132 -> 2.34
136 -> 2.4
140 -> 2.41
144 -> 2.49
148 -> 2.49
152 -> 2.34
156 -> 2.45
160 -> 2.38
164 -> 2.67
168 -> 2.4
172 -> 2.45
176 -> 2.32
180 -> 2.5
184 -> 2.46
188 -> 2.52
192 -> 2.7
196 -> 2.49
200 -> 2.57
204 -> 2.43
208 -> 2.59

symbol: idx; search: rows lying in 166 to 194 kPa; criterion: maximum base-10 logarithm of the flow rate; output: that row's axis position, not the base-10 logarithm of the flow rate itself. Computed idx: 192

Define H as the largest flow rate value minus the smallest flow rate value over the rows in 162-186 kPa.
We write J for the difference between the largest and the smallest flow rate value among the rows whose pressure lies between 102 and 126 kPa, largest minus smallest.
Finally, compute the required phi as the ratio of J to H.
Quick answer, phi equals 0.5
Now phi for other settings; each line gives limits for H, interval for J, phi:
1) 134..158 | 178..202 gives 1.6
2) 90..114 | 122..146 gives 0.8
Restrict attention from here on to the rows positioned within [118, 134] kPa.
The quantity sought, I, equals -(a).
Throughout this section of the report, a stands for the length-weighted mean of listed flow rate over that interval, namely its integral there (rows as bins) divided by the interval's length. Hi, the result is -2.34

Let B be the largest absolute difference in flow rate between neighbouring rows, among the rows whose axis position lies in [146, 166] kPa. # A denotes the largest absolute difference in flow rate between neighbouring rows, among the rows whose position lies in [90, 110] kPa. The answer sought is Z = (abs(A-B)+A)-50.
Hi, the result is -49.7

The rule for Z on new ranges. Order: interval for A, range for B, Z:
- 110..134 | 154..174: -49.7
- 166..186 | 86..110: -49.8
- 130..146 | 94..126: -49.9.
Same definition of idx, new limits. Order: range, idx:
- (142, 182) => 164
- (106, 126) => 112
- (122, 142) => 140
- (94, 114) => 104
